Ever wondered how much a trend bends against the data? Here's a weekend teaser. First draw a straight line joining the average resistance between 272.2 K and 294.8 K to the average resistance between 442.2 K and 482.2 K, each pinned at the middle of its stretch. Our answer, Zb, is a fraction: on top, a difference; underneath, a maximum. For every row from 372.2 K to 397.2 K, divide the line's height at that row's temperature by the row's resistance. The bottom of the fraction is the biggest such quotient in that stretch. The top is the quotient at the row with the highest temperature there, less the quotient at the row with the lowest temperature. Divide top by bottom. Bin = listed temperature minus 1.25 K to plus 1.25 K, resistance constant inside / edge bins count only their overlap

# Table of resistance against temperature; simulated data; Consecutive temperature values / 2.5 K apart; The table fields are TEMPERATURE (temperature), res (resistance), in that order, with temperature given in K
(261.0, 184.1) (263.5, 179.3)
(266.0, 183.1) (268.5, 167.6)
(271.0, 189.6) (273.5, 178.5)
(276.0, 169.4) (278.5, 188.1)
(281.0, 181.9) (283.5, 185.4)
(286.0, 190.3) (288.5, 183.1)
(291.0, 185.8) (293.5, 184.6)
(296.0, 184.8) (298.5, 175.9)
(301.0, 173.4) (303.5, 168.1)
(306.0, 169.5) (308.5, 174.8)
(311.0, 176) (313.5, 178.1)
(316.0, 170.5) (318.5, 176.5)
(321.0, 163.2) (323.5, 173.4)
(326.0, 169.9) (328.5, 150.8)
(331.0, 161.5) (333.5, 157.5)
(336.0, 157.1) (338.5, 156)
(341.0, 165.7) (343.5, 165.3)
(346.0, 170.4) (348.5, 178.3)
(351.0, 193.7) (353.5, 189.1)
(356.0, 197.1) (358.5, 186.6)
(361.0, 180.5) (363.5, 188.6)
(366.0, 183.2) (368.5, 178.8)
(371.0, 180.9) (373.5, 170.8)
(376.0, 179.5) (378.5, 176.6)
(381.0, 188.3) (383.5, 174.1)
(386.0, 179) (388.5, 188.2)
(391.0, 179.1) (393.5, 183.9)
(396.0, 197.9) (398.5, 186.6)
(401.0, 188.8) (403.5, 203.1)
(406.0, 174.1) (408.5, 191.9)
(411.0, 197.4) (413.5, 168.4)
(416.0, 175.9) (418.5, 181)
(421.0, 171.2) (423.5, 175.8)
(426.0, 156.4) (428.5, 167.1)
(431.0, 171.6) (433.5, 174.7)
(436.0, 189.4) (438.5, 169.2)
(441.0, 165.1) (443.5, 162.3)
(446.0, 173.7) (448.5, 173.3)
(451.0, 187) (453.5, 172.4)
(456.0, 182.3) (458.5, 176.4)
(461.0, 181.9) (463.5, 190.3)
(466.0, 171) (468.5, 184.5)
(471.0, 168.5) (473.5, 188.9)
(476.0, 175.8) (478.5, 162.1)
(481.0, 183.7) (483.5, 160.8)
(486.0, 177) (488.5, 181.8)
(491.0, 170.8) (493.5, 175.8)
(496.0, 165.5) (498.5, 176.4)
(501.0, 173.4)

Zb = -0.14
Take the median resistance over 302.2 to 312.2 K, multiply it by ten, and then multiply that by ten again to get 17215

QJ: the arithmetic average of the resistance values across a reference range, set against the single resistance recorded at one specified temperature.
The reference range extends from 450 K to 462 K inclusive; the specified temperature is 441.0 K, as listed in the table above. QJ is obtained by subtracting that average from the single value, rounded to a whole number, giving -15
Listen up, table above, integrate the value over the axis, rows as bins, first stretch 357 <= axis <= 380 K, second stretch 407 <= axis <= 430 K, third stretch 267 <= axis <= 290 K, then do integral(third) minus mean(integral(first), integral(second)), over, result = 72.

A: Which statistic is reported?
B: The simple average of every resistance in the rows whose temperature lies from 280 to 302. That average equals 183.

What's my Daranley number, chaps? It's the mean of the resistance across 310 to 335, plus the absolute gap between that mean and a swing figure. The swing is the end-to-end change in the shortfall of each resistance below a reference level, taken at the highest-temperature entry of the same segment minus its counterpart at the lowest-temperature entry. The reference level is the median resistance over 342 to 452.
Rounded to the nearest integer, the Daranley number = 317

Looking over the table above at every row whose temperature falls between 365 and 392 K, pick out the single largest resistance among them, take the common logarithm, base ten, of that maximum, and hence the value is 2.27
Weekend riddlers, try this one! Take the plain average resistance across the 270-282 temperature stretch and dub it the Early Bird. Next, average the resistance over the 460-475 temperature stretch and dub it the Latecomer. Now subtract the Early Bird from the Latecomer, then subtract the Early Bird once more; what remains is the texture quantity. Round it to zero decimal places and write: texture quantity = -182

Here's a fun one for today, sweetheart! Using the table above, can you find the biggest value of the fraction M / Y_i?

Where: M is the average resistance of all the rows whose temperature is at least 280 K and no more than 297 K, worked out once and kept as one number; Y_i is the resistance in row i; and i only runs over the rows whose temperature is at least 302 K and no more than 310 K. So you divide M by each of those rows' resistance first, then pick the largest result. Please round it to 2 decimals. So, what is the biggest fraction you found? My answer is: 1.10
